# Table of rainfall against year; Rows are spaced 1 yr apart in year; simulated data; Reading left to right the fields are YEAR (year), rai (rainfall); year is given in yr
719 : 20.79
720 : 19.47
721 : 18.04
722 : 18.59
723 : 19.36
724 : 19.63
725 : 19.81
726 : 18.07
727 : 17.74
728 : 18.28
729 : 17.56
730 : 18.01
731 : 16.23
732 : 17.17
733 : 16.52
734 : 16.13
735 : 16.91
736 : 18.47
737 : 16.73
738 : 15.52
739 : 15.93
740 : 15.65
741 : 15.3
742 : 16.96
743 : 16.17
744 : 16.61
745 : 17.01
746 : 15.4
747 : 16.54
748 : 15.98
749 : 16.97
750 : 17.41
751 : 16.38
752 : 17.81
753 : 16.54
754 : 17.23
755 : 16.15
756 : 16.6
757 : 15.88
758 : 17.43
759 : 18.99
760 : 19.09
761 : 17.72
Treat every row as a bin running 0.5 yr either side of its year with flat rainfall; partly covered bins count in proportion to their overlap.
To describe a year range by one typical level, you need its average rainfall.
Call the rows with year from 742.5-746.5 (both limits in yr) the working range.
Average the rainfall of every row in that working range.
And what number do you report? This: 16.3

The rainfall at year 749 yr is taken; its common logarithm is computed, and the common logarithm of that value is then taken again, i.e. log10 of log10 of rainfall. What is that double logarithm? 0.090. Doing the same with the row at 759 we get 0.107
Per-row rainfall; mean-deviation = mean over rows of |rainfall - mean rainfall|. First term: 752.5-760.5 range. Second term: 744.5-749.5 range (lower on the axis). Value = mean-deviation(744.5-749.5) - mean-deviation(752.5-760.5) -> -0.40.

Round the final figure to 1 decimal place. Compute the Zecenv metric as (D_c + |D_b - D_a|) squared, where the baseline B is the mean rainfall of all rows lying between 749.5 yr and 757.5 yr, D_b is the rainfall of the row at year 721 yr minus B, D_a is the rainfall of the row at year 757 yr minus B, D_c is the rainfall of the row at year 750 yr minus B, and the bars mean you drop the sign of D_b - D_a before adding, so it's 8.0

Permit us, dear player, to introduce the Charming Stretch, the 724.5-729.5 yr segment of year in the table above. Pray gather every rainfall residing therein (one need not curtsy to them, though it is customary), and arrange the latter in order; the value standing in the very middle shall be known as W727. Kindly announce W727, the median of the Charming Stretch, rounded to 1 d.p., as 18.1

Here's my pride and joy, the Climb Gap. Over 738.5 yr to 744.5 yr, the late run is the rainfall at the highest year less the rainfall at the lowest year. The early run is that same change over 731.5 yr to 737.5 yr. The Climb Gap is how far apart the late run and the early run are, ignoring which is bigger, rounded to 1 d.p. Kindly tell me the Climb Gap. 1.1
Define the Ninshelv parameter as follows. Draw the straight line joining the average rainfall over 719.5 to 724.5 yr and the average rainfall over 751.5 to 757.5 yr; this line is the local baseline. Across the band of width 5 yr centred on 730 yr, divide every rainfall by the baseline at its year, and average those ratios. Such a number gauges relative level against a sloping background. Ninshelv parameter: 0.946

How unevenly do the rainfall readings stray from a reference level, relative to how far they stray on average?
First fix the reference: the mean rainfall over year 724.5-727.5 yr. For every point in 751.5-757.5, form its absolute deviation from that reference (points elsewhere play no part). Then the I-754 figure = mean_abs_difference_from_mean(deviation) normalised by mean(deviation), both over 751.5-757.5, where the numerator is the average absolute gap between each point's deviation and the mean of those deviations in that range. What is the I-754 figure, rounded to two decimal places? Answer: 0.30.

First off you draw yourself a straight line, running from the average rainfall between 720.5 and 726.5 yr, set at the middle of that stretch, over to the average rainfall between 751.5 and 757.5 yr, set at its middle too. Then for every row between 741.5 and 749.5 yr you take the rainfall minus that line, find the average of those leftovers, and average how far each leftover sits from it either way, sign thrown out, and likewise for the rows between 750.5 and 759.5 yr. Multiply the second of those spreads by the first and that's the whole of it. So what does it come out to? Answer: 0.363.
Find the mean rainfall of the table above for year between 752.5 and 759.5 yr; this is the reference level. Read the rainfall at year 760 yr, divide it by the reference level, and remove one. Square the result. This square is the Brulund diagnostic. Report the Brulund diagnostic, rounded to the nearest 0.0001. 0.0155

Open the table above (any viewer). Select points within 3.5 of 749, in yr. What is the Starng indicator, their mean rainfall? 16.6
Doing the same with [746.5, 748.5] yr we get 16.3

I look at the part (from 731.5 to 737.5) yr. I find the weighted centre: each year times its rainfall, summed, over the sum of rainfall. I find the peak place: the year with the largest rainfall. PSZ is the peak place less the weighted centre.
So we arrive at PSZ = 1.5 yr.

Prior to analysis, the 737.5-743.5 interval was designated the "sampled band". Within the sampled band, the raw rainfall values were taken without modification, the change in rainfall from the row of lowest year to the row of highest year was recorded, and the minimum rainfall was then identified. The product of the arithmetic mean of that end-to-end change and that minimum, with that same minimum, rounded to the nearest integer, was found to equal 122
